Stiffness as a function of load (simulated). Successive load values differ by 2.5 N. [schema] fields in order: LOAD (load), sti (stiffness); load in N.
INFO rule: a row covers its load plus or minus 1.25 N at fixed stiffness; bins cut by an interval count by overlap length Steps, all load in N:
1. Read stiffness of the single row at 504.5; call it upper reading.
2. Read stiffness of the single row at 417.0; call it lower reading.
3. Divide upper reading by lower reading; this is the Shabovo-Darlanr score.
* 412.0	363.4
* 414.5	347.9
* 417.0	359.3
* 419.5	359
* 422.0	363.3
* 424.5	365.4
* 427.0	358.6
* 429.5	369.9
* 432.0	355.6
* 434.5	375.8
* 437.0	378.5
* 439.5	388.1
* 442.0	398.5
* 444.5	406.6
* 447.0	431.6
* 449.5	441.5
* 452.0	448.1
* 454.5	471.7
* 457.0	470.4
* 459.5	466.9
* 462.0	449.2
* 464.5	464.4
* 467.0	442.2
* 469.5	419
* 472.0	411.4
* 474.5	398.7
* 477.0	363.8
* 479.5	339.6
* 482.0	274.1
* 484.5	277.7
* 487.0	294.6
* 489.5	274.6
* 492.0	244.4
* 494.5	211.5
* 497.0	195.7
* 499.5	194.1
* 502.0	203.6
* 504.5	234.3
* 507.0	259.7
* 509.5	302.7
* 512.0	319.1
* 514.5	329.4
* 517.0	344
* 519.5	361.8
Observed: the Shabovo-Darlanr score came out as 0.65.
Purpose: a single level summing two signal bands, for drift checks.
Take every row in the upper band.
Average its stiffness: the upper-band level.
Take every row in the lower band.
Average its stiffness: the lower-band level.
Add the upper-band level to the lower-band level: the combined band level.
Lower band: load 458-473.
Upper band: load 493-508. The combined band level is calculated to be 659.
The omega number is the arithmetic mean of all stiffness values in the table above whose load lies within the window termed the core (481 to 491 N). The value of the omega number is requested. 280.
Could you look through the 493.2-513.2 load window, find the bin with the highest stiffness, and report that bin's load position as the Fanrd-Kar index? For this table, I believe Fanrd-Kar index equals 512.0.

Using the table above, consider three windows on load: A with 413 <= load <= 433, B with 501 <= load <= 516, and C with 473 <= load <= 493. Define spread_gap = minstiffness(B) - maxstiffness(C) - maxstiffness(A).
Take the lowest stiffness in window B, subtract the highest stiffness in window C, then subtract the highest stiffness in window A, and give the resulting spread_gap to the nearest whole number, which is -565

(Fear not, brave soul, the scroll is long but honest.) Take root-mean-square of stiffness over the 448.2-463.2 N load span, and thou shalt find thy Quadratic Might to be 458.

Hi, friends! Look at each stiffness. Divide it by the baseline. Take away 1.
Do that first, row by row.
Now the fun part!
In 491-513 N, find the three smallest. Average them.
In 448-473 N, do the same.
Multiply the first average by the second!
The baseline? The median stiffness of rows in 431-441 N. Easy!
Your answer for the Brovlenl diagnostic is -0.059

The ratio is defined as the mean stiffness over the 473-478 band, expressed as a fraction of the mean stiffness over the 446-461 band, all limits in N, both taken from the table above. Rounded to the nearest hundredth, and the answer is 0.84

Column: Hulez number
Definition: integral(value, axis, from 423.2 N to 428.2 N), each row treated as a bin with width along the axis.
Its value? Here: 1810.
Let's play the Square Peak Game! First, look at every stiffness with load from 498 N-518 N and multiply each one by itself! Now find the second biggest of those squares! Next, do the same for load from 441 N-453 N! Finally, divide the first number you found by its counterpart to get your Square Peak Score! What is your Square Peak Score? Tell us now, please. 0.6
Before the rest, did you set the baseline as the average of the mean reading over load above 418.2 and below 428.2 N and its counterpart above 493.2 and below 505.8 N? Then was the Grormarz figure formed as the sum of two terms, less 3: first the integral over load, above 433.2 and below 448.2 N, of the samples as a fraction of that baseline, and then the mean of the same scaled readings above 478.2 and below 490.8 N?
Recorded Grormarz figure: 18.9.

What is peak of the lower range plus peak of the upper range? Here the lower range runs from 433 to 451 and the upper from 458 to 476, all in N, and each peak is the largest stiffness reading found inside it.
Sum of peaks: 908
